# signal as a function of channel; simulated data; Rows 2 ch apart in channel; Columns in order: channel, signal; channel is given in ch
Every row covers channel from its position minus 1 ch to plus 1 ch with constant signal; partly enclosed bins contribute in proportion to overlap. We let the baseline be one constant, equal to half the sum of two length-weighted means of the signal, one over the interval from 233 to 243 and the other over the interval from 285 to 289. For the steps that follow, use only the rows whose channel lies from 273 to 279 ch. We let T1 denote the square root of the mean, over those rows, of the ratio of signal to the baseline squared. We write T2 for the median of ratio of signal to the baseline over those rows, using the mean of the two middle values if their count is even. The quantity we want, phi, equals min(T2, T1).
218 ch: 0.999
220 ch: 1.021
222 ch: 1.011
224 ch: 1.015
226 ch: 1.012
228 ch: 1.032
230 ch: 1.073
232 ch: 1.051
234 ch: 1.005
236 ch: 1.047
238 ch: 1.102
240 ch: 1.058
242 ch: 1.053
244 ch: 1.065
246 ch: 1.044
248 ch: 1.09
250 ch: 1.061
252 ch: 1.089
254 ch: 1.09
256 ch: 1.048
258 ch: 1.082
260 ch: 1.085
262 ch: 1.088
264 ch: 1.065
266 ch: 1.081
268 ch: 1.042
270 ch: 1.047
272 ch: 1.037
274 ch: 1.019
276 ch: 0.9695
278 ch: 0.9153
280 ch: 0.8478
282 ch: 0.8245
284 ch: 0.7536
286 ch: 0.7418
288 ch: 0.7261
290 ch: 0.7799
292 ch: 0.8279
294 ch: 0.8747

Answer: 1.08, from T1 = 1.08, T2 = 1.09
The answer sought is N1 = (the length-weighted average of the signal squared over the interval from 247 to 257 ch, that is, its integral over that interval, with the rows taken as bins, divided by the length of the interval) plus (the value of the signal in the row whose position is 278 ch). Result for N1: 2.1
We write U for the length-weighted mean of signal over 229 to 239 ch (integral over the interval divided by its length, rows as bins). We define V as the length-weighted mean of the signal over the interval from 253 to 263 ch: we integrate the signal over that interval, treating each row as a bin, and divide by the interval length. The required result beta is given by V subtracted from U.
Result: -0.02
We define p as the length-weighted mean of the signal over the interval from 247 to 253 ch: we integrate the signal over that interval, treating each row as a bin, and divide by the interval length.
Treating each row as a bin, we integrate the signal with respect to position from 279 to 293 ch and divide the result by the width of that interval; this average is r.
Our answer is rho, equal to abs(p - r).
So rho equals 0.294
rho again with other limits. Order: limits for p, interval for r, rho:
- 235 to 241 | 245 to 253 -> 0.002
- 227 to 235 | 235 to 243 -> 0.025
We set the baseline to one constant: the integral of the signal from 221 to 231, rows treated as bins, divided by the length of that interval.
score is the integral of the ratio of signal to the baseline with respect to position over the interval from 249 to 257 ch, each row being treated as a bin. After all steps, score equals 8 ch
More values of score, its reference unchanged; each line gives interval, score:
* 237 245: 8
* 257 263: 6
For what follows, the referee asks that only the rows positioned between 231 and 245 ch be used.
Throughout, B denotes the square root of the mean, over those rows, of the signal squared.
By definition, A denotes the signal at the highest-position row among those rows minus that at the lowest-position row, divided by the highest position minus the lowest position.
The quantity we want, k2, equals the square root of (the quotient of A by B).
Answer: 0.033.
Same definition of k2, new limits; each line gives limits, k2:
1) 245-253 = 0.084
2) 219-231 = 0.071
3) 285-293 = 0.137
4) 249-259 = 0.049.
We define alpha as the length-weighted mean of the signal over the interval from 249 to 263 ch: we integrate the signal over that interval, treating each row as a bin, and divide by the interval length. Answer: 1.08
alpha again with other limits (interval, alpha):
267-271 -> 1.04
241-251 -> 1.06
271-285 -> 0.91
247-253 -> 1.08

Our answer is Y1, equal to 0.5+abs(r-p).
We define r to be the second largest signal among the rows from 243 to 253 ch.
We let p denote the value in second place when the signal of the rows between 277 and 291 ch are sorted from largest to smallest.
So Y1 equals 0.74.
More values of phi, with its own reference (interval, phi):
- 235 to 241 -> 1.18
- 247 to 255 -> 1.21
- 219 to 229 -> 1.14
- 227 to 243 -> 1.18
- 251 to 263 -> 1.21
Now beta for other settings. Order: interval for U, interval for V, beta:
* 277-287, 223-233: -0.22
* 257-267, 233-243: 0.03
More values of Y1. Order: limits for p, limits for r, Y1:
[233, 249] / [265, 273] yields 0.54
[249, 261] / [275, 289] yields 0.67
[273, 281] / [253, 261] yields 0.62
